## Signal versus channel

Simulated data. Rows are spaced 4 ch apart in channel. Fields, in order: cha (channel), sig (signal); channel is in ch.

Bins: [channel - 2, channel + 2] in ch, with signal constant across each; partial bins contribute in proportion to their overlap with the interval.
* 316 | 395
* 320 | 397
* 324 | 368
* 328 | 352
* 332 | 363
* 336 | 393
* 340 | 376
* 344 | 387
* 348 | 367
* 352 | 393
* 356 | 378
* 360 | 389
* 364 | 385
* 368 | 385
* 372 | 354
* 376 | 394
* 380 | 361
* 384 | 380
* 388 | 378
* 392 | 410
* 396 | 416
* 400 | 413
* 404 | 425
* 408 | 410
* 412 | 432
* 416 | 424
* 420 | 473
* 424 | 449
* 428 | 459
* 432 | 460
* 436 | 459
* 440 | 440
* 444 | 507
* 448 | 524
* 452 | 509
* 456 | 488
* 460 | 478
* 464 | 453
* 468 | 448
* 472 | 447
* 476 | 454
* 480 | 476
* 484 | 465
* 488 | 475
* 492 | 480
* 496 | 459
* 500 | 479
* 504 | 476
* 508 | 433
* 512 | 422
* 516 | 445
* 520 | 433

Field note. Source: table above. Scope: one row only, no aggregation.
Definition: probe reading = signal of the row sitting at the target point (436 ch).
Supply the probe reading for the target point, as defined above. 459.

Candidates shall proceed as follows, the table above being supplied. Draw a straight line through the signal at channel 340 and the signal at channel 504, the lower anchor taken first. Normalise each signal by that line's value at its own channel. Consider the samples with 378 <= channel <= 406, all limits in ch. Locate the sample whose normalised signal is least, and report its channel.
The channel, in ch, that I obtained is 380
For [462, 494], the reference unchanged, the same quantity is 472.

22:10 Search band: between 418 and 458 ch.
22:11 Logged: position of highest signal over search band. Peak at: 448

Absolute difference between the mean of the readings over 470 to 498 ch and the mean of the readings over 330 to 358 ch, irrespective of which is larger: 86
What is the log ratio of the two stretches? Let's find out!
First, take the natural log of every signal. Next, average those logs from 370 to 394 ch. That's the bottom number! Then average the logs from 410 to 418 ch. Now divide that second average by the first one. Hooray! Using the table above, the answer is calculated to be 1.02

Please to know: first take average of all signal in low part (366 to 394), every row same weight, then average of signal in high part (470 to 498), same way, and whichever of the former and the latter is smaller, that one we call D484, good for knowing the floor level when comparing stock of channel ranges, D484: 380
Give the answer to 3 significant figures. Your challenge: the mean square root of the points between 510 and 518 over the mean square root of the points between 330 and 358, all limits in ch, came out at 1.07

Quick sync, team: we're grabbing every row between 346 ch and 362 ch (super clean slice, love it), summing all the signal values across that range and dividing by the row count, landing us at 382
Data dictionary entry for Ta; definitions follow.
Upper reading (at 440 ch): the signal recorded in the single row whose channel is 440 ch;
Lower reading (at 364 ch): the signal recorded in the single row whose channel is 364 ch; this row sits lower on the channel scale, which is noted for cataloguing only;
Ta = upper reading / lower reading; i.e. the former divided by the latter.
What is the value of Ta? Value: 1.14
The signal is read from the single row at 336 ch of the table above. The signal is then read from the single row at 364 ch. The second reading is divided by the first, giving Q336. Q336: 0.98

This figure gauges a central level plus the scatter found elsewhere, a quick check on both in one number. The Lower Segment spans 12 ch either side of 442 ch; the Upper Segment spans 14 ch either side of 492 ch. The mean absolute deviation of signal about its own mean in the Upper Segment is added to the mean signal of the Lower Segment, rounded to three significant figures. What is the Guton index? 489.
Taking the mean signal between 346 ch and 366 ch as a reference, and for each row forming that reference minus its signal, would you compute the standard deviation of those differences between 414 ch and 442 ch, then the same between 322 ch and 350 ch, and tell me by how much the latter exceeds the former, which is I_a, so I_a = -2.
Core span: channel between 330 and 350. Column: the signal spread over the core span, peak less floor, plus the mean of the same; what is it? 407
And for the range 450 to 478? 530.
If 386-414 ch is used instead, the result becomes 466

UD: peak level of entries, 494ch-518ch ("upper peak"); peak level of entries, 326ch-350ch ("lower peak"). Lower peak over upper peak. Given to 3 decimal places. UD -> 0.820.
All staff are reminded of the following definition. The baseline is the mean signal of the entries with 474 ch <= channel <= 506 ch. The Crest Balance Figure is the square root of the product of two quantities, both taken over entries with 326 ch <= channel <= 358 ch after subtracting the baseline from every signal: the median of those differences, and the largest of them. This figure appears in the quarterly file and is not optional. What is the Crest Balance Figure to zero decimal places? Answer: 85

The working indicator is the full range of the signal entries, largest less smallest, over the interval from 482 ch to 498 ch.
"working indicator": 21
